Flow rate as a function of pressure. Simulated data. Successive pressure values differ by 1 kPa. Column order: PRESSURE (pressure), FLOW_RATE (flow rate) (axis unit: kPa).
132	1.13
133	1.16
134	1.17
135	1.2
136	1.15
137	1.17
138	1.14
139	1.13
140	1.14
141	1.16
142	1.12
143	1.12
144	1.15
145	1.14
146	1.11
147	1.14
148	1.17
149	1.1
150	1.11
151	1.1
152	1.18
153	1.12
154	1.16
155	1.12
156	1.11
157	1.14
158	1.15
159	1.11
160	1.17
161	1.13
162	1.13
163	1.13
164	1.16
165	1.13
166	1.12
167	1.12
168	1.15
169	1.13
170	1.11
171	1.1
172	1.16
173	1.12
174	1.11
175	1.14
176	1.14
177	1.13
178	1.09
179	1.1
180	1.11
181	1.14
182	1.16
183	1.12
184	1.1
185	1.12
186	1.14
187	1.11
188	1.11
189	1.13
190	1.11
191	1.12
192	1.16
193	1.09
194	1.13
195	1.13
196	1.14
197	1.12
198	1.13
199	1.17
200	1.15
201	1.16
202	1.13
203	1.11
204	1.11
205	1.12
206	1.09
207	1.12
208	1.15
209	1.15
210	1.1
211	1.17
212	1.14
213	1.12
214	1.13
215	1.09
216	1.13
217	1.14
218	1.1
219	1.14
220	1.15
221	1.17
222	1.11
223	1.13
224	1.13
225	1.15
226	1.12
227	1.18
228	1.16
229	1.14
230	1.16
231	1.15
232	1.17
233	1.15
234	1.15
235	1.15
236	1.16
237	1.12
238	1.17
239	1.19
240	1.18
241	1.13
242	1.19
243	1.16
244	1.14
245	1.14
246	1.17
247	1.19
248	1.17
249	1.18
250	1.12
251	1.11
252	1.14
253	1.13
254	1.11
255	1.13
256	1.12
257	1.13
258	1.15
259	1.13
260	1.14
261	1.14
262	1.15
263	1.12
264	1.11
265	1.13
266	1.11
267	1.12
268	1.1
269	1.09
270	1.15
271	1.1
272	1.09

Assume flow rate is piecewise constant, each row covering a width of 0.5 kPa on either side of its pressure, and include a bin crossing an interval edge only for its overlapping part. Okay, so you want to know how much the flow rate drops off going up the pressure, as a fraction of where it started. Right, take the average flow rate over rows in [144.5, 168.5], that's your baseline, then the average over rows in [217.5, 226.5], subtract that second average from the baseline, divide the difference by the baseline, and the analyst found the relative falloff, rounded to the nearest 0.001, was 0.000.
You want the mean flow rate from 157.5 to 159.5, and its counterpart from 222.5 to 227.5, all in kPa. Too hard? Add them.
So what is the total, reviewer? 2.27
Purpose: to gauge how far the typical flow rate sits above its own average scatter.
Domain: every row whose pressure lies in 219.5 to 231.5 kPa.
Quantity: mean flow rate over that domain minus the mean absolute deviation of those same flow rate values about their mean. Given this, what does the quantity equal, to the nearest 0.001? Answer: 1.129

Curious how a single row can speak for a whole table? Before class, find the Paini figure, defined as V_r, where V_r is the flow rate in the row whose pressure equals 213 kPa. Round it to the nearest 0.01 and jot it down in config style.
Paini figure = 1.12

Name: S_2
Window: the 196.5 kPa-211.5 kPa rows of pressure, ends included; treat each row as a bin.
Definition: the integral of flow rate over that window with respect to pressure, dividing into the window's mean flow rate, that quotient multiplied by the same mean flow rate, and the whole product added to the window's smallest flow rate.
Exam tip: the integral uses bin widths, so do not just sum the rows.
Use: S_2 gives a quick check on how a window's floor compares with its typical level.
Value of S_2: 1.17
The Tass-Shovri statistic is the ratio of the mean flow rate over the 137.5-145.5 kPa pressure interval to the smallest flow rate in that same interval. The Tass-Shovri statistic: 1.02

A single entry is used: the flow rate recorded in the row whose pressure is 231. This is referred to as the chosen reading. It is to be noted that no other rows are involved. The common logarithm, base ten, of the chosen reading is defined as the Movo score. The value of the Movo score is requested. 0.061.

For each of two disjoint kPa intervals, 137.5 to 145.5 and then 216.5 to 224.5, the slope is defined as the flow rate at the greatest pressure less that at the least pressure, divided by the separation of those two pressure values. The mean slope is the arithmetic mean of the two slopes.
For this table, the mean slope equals -0.001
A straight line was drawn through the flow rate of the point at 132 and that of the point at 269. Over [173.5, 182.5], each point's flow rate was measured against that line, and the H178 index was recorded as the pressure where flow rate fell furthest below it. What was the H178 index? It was 178 kPa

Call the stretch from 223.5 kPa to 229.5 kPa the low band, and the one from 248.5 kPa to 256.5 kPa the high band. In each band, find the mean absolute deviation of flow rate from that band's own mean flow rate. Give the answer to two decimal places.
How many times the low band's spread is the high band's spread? 0.90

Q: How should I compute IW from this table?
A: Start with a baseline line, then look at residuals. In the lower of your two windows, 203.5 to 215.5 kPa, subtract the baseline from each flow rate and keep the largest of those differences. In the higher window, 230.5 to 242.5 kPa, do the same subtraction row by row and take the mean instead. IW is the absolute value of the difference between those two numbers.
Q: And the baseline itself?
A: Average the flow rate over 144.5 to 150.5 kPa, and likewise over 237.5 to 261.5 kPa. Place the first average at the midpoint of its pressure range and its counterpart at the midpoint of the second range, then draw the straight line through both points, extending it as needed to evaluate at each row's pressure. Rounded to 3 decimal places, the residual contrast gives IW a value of 0.016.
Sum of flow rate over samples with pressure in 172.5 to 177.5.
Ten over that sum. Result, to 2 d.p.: 1.77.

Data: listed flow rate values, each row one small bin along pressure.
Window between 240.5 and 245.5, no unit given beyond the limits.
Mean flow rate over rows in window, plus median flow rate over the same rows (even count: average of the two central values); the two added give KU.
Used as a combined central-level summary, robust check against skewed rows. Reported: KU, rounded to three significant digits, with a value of 2.29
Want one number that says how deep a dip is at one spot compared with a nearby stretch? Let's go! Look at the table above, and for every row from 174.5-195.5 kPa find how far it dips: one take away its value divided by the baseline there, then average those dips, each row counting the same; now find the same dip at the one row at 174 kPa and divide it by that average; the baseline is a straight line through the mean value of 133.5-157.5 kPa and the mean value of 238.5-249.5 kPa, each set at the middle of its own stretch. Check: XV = 1.4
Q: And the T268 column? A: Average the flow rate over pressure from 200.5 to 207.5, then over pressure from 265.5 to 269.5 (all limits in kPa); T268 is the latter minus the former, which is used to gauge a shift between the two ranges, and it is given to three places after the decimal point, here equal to -0.015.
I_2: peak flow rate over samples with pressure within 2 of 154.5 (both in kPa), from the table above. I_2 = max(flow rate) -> 1.16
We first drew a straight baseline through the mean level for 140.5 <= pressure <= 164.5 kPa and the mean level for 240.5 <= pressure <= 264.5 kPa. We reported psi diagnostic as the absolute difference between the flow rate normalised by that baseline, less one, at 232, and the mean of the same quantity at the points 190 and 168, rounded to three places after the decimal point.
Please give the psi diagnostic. 0.032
